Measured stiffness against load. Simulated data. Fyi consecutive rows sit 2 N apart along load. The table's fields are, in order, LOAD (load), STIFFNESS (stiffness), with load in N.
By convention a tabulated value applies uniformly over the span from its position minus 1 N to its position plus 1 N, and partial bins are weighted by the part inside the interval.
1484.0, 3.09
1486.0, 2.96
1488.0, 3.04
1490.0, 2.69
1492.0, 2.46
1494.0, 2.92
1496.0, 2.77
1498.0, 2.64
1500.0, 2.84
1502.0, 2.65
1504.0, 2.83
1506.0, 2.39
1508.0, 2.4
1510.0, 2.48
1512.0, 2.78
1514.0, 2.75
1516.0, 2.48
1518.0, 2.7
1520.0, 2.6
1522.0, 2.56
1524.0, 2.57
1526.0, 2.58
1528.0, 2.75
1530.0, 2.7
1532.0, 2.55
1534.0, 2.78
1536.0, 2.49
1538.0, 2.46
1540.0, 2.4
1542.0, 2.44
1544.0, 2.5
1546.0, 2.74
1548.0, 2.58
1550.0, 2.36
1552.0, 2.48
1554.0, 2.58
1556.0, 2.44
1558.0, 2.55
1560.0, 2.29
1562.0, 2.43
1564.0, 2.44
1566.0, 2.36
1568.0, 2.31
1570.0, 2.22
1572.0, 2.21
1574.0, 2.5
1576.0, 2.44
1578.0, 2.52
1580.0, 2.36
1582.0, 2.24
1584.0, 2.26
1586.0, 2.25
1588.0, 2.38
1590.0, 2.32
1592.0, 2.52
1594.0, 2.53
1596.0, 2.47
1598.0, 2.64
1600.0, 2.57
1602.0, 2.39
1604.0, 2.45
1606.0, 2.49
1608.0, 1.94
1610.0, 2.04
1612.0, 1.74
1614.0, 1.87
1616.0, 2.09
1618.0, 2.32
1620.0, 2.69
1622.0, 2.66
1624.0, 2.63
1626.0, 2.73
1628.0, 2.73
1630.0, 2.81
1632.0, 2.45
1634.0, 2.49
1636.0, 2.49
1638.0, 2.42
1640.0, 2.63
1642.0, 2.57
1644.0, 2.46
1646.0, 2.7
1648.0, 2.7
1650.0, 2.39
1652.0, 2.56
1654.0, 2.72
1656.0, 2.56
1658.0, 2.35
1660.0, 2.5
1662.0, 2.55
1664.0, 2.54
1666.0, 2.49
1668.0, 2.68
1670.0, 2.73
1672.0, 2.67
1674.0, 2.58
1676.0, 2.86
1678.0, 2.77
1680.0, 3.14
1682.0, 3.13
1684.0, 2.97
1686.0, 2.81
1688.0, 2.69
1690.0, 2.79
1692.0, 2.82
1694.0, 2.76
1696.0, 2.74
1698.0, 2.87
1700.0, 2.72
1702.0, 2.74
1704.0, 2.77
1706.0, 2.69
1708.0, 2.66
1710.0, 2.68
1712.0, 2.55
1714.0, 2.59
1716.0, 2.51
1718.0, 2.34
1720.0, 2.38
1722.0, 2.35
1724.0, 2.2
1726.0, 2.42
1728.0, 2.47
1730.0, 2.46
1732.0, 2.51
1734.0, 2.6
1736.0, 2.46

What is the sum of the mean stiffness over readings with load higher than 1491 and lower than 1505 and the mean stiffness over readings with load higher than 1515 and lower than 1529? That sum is 5.34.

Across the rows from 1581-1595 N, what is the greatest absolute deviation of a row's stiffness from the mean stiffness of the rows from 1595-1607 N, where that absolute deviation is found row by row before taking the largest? 0.262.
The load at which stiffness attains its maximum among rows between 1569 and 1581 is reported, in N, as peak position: 1578.0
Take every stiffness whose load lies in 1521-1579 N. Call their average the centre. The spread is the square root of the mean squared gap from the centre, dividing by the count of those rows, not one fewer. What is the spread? 0.14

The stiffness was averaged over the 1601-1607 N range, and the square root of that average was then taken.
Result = 1.56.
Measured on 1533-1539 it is 1.61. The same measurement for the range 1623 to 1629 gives 1.64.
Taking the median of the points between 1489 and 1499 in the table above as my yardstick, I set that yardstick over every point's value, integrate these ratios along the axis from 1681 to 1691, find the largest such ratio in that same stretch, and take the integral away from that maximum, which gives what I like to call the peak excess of -8.4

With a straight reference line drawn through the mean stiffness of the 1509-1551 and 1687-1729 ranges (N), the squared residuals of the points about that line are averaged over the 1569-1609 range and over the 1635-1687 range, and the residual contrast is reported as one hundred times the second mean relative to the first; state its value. 62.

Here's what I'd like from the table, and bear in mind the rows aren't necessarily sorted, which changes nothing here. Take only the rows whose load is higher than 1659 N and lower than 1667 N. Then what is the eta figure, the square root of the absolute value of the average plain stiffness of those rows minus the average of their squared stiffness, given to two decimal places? 1.96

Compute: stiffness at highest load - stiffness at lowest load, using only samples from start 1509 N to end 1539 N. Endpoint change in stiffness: 0.0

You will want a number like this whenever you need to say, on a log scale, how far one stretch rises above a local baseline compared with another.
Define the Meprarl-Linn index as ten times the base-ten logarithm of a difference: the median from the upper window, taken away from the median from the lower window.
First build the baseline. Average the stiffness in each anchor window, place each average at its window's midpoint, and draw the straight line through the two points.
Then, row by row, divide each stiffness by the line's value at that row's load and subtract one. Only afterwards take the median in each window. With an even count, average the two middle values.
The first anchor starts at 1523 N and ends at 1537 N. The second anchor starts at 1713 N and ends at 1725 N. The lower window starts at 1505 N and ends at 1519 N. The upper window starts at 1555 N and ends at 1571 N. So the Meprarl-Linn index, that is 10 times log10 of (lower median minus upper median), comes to -20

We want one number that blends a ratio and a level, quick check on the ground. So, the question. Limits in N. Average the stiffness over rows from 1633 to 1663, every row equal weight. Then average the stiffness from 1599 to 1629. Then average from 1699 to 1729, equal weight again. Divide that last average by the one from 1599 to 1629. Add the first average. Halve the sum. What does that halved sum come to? 1.81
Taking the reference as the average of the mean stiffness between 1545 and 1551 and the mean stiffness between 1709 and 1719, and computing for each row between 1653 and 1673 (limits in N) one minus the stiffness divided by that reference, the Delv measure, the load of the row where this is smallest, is 1670.0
